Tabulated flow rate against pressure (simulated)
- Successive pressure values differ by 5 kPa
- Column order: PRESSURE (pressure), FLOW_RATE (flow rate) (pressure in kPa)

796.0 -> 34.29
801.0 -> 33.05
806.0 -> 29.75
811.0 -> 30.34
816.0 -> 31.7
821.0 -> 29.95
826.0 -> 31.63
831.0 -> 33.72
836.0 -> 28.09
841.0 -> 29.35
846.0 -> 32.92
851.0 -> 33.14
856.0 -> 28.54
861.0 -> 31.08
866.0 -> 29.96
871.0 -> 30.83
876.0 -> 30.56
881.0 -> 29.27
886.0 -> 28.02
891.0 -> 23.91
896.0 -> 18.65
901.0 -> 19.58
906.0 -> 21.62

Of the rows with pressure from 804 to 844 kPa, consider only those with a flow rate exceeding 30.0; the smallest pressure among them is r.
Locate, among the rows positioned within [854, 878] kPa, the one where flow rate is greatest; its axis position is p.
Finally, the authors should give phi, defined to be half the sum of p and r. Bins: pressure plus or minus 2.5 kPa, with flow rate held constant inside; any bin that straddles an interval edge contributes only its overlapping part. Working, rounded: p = 861.0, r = 811.0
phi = 836.0 kPa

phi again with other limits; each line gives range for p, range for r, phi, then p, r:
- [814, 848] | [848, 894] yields 841.0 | 831.0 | 851.0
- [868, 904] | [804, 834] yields 841.0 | 871.0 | 811.0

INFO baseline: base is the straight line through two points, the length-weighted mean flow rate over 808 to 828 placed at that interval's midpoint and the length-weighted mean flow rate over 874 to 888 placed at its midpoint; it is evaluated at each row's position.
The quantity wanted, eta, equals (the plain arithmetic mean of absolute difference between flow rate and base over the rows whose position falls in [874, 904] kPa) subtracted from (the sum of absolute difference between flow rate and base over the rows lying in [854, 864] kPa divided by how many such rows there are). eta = -3.1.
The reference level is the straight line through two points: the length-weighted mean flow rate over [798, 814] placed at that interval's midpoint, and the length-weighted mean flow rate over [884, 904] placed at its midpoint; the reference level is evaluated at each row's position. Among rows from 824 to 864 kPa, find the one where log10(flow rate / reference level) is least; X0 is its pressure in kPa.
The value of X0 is 836.0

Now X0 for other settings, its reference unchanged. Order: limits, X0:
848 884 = 856.0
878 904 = 896.0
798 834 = 806.0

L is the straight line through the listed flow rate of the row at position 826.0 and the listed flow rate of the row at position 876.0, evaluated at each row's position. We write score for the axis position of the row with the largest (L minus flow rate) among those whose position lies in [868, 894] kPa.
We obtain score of 891.0 kPa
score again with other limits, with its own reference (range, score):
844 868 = 856.0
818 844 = 836.0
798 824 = 806.0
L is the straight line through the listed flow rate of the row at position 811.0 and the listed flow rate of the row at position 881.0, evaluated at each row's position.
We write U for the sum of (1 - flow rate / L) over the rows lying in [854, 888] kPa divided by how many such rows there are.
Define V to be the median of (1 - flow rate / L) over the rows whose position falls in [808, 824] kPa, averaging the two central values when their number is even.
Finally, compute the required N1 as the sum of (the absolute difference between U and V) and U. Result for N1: 0.000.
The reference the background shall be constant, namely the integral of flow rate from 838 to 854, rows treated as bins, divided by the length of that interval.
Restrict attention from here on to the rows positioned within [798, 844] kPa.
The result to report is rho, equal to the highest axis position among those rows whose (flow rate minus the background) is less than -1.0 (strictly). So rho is 841.0 kPa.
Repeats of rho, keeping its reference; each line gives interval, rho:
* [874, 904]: 901.0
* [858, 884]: 881.0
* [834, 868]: 866.0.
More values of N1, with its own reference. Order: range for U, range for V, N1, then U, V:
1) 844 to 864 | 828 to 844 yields 0.018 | -0.06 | 0.02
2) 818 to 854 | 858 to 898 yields -0.008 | -0.04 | -0.01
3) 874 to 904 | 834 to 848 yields 0.269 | 0.14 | 0.02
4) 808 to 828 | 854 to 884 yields -0.017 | -0.02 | -0.03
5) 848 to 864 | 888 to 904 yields 0.324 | -0.04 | 0.32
